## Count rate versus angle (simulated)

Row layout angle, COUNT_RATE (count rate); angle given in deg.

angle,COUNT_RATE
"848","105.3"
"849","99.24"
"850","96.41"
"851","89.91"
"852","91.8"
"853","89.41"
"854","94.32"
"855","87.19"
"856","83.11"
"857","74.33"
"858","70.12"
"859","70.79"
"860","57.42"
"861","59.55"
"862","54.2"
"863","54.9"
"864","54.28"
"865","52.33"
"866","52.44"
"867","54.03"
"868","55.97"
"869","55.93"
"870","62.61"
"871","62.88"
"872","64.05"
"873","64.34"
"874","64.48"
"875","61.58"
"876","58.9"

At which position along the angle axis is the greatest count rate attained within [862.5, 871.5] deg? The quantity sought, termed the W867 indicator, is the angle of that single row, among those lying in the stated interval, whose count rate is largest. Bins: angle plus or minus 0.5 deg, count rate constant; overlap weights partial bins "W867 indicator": 871 deg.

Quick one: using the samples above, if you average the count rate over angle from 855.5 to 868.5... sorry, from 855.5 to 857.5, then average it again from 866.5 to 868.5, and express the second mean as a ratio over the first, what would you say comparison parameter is 0.70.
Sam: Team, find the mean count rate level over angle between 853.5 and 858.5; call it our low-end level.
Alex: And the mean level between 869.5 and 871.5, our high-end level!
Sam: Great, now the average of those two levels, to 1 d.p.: 72.3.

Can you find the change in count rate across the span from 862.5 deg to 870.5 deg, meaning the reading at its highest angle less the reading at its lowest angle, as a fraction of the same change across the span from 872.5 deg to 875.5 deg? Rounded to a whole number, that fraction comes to -3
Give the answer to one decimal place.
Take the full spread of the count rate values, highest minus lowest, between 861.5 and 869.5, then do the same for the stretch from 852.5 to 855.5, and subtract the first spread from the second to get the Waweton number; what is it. 3.5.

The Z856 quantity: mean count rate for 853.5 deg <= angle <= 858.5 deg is 82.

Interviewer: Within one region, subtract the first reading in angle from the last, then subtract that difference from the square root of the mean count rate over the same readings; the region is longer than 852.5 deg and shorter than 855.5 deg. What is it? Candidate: 12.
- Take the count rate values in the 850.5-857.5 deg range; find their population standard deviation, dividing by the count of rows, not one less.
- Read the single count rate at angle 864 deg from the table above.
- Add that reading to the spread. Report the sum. 60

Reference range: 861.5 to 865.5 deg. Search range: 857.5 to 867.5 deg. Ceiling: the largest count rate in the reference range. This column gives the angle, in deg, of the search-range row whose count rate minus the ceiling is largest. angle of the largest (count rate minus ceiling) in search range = 859 deg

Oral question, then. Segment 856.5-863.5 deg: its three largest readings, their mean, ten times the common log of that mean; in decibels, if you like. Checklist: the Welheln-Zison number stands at 18.6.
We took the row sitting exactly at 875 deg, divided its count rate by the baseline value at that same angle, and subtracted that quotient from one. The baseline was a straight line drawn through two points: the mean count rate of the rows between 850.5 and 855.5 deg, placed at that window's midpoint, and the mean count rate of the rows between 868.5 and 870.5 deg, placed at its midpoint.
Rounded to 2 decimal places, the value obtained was -0.26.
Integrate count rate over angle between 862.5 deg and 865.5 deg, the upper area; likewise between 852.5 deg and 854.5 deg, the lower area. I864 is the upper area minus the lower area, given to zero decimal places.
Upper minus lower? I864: -22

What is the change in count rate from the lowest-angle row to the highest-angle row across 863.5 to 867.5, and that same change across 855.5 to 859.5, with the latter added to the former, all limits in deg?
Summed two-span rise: -13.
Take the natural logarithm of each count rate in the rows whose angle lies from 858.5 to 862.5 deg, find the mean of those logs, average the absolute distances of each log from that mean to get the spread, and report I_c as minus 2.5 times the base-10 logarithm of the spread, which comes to 2.7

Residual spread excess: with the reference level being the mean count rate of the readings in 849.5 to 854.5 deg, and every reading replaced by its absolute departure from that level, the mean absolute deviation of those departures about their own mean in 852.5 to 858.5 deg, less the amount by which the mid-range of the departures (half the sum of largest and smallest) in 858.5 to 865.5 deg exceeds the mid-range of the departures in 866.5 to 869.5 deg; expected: 13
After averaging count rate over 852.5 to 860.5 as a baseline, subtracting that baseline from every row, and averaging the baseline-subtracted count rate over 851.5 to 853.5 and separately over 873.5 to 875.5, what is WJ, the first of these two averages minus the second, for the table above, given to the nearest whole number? 28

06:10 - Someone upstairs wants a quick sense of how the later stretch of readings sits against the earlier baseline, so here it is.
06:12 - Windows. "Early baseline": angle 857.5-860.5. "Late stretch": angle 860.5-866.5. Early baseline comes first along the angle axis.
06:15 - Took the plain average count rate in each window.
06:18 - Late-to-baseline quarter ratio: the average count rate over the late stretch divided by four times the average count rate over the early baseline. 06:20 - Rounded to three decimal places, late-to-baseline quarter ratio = 0.207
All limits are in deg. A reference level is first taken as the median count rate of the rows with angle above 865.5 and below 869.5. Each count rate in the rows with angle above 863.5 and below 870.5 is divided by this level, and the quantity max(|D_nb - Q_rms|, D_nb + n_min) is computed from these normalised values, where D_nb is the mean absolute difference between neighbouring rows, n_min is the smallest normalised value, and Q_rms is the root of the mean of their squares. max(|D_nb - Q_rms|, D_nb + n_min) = 0.99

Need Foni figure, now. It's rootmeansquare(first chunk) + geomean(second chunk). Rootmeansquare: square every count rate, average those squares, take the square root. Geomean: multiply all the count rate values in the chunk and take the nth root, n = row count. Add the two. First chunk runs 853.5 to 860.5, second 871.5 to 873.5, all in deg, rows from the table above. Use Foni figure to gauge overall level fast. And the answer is 142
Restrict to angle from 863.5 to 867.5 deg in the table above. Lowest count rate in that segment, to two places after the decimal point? 52.33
